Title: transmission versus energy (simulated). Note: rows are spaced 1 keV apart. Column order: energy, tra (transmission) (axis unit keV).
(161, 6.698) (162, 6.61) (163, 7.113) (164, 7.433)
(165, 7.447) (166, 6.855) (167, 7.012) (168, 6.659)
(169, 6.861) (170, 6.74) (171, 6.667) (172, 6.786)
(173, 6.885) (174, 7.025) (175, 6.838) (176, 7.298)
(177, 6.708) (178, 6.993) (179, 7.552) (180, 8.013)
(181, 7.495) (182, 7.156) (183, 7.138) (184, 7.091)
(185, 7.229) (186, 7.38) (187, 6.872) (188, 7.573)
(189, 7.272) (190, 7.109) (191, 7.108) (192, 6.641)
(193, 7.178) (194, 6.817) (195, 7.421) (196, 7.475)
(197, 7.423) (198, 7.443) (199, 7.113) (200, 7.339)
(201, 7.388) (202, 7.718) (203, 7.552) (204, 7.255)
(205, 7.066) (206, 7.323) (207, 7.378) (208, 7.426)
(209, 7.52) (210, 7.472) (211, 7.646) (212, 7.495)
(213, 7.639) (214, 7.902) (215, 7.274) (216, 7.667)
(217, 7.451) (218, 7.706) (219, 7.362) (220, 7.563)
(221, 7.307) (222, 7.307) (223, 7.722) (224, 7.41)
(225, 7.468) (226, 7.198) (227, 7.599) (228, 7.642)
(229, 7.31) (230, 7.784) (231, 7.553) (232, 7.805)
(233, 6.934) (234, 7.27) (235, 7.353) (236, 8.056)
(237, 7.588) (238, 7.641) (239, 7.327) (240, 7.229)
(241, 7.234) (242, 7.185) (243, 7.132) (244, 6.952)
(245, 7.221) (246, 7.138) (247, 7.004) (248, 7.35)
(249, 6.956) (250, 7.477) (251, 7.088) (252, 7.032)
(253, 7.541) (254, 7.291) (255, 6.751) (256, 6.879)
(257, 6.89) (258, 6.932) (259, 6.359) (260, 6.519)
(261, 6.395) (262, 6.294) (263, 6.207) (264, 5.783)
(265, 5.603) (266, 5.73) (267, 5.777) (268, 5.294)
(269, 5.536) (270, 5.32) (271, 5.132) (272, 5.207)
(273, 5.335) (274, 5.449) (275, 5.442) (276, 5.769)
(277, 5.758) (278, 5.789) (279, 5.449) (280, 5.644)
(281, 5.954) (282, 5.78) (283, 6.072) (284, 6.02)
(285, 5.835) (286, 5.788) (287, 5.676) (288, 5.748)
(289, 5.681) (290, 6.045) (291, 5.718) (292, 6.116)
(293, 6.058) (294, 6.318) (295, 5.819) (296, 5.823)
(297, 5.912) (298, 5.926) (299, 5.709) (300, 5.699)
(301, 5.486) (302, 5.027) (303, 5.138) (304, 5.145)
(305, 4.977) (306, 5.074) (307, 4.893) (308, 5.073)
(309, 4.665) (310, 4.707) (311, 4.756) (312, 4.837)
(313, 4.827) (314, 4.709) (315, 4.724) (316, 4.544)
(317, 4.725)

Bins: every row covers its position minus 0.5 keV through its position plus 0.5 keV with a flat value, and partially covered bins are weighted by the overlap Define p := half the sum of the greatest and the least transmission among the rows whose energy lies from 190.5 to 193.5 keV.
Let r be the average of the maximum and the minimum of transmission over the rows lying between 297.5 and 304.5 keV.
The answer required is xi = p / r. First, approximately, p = 6.91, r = 5.5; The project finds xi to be 1.262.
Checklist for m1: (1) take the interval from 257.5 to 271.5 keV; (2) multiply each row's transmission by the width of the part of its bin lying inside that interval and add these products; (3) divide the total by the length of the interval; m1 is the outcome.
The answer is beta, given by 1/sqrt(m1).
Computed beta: 0.411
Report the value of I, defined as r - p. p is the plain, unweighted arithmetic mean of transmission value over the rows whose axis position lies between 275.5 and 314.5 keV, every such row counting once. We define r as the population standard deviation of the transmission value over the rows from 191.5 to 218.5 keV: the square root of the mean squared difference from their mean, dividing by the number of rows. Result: -5.3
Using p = 5.5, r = 0.266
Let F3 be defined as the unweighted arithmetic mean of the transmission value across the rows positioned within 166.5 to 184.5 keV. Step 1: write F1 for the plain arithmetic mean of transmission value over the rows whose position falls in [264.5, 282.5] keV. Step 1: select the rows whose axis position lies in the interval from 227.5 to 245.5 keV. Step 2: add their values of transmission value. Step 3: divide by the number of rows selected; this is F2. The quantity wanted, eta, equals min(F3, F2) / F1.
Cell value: 1.27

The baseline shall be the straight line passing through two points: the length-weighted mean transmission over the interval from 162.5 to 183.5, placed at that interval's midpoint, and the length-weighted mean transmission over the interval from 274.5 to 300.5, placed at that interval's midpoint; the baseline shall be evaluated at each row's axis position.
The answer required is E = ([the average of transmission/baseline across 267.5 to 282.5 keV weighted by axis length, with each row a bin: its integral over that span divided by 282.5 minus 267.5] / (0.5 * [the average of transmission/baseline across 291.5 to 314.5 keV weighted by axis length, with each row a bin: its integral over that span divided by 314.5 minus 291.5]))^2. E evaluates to 3.9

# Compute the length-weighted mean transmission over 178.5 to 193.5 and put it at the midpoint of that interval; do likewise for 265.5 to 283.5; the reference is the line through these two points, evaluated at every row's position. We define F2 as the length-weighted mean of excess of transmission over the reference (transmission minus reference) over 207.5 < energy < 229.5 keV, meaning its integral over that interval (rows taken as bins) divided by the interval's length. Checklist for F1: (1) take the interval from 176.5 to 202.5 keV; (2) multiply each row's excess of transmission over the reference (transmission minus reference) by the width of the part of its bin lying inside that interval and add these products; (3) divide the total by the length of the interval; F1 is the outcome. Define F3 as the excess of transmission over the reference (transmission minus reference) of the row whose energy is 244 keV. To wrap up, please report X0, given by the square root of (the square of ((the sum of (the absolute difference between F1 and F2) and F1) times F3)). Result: 0.69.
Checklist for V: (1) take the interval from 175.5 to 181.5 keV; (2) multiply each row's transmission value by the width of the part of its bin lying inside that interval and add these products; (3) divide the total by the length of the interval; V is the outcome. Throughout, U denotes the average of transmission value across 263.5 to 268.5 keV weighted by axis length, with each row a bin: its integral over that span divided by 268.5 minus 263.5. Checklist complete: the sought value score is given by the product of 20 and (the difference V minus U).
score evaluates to 34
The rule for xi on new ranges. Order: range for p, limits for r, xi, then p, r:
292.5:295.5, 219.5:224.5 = 0.808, 6.07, 7.5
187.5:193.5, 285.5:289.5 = 1.240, 7.11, 5.7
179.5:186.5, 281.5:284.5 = 1.274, 7.55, 5.9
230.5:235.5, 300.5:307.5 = 1.420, 7.37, 5.2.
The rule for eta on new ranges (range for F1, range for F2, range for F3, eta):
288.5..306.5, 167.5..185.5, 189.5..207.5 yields 1.25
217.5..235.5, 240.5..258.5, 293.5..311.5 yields 0.72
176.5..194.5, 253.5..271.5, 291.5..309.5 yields 0.76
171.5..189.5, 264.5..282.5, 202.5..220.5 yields 0.77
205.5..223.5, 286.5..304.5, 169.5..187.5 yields 0.76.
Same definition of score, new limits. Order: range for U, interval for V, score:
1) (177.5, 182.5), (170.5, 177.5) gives -11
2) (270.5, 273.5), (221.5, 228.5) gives 45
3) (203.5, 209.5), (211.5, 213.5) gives 5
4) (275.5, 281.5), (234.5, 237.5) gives 39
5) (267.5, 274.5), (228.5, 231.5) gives 44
